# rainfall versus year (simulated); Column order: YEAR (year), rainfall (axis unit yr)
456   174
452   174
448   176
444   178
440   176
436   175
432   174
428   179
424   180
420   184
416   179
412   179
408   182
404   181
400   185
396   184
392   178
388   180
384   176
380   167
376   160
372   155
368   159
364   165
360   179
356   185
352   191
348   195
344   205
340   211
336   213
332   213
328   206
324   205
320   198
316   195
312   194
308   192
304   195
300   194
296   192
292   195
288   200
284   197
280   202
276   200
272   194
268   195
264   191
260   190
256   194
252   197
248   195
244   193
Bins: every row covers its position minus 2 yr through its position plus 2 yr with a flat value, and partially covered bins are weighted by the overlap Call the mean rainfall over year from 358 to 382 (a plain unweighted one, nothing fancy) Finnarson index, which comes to 164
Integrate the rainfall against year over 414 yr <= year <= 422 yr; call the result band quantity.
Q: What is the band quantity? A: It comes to 1452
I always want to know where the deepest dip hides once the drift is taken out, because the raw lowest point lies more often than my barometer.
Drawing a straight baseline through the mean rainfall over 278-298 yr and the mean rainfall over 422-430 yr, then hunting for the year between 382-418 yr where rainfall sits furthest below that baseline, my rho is 384 yr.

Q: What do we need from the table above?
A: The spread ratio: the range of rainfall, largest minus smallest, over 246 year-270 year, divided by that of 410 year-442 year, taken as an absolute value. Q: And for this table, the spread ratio 0.7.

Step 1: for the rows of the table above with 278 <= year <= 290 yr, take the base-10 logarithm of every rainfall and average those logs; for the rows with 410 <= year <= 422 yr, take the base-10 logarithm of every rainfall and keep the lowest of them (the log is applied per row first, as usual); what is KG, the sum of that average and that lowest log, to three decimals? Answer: 4.553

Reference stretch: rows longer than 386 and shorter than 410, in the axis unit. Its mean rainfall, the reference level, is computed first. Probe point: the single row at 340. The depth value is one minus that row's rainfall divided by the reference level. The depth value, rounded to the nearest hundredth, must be -0.16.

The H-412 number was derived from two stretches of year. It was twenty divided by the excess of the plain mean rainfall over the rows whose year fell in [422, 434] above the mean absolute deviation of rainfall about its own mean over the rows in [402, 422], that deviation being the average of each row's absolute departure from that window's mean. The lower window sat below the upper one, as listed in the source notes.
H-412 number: 0.114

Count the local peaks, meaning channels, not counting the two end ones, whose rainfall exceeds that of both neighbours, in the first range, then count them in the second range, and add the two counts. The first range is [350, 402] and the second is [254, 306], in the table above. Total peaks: 4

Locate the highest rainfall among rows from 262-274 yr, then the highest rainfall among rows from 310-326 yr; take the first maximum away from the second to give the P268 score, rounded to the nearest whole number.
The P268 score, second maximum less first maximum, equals 10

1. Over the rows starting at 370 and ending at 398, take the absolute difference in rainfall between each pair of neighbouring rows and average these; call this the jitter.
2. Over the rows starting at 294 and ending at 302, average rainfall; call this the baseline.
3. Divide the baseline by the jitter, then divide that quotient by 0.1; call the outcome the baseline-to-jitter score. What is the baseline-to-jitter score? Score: 351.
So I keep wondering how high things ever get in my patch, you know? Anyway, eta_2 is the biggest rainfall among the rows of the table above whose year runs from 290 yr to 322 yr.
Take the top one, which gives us 198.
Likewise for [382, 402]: 185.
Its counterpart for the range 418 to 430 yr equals 184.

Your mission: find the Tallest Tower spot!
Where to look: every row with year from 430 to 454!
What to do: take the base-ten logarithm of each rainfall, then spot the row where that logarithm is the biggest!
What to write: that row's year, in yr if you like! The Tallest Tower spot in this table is 444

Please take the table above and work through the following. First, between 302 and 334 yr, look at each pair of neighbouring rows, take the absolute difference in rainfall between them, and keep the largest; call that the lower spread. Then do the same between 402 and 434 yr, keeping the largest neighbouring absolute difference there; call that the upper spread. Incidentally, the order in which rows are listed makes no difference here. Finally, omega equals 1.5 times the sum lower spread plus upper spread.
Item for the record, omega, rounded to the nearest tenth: 18.0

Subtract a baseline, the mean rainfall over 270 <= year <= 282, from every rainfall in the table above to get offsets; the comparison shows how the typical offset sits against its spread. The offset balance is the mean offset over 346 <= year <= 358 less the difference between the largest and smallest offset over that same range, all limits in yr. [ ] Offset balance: -18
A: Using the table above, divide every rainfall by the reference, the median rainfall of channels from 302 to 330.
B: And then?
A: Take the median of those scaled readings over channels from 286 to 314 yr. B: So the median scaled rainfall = 0.99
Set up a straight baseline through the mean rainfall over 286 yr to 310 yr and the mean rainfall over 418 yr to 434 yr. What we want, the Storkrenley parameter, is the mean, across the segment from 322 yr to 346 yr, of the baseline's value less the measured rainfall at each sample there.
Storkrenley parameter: -18.5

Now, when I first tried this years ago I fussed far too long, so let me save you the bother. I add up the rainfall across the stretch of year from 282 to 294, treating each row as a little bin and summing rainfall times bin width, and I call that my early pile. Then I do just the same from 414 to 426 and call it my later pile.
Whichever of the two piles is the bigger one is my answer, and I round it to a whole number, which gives 2368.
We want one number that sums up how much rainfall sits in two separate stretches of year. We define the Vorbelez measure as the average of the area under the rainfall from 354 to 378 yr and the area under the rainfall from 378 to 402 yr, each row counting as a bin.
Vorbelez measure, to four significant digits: 4146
